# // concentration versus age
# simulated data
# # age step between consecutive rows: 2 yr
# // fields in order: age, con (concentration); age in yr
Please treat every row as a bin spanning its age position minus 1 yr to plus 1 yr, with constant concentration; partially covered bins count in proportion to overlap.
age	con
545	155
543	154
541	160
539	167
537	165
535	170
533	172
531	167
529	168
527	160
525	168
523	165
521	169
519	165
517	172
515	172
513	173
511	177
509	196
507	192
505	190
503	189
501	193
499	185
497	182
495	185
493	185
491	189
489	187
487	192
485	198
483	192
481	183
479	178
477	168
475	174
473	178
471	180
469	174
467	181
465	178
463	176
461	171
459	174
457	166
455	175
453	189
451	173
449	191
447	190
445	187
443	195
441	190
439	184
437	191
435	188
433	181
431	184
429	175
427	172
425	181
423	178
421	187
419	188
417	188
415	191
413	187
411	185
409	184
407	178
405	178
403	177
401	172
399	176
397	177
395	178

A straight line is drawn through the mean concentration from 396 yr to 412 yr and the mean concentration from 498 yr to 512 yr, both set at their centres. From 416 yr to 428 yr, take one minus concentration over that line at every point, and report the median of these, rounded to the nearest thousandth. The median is -0.020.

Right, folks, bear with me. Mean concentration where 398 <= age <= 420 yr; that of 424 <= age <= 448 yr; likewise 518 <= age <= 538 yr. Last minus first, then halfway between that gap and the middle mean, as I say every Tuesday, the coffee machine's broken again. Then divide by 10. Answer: 8.5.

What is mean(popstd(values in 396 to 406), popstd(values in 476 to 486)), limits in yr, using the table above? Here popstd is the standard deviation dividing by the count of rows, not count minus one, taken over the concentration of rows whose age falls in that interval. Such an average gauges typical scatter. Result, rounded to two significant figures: 6.3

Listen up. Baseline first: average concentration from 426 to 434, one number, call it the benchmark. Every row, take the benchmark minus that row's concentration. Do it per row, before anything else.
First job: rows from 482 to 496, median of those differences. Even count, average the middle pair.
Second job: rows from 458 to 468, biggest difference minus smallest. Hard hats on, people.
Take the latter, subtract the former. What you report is 21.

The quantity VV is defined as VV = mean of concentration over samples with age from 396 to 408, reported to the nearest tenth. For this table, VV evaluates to 176.3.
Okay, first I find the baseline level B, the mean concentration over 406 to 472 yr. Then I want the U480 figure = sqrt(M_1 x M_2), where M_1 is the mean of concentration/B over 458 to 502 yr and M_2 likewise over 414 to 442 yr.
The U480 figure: 1.00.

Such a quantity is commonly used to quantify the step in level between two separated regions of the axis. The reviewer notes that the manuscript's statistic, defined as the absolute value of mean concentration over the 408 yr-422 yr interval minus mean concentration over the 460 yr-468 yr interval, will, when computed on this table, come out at 11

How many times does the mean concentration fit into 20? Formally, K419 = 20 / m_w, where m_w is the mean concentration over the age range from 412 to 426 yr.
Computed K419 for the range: 0.108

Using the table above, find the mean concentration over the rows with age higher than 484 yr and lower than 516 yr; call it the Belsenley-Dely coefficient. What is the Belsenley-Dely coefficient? 187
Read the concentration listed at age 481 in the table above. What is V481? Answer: 183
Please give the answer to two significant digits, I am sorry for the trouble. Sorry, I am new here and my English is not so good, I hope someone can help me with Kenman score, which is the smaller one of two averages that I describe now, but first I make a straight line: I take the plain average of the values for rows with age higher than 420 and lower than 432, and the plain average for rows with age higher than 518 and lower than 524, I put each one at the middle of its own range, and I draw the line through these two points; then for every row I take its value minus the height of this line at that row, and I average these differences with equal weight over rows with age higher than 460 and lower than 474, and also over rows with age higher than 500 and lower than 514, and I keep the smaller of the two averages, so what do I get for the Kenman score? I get 3.0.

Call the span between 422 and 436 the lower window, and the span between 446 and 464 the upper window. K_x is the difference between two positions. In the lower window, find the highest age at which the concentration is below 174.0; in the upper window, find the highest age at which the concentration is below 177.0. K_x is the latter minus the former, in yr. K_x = 36 yr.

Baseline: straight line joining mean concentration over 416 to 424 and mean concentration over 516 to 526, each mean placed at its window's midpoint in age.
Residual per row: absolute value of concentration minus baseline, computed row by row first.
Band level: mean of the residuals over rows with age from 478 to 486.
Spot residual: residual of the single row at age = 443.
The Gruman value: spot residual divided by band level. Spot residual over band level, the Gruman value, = 1.0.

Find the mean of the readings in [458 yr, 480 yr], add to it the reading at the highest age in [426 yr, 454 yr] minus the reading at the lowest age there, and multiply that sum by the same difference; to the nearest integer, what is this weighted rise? 3275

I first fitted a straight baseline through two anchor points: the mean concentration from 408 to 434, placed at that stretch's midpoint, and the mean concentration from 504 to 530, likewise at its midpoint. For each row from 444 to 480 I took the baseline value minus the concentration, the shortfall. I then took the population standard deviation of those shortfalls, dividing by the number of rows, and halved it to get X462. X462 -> 3.34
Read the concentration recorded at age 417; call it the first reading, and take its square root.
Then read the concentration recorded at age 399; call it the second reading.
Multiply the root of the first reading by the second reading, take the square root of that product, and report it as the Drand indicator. 49.1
